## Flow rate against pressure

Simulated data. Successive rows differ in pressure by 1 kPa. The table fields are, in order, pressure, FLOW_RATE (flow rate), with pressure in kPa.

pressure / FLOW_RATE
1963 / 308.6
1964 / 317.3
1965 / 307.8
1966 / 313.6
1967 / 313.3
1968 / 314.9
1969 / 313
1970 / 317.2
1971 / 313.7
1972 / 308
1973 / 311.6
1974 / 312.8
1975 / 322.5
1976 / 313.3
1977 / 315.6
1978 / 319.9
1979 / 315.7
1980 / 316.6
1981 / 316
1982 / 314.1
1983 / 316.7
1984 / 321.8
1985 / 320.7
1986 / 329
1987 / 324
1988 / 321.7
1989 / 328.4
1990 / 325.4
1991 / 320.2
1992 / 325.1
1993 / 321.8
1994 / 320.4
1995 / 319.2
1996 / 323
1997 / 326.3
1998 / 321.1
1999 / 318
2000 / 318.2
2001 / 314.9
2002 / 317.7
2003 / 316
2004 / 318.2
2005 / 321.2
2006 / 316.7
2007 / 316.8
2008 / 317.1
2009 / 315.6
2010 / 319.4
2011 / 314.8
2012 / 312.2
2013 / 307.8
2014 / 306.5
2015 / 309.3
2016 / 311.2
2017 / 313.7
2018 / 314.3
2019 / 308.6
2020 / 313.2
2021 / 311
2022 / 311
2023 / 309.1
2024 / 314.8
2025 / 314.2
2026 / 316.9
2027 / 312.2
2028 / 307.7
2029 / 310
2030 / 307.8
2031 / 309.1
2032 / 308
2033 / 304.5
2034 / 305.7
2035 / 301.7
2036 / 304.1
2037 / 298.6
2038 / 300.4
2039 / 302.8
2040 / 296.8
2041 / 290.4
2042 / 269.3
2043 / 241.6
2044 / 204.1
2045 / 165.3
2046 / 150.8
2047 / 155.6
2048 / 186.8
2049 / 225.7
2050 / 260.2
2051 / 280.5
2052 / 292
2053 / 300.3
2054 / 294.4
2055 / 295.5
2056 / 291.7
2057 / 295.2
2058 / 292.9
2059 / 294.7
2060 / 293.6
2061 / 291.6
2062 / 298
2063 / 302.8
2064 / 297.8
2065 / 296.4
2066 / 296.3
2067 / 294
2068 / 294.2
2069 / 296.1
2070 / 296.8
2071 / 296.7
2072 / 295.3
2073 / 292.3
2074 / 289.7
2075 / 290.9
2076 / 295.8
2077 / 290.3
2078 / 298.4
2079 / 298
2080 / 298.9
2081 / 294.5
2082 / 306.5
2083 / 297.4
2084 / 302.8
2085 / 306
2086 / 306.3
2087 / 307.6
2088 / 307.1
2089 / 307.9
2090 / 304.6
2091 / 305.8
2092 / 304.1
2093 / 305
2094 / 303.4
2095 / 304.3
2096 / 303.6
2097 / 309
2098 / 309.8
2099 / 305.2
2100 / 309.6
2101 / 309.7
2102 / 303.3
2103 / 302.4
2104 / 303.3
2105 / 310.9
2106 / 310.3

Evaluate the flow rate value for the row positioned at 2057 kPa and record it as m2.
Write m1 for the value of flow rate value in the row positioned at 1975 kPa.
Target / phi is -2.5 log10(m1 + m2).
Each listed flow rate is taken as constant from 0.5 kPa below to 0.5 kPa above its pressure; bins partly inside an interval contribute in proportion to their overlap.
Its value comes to -6.98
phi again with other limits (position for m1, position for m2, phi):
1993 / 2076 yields -6.98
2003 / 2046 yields -6.67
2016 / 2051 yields -6.93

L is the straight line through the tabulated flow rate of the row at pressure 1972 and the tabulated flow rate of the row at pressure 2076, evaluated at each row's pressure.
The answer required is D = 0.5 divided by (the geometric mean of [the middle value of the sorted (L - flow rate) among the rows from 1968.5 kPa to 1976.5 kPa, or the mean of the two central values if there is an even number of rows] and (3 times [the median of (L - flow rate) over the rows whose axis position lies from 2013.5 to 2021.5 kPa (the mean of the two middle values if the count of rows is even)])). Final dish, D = 0.043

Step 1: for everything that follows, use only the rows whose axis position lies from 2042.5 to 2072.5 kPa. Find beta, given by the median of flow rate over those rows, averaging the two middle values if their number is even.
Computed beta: 294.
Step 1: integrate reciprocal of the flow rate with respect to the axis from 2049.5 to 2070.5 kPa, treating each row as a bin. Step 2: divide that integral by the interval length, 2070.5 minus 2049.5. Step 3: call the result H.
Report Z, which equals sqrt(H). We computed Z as 0.0584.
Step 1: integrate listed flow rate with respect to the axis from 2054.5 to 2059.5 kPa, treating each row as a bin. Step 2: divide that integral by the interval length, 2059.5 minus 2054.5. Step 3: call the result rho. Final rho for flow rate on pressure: 294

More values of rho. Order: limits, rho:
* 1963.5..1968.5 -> 313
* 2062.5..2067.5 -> 297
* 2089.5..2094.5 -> 305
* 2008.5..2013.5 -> 314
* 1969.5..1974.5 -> 313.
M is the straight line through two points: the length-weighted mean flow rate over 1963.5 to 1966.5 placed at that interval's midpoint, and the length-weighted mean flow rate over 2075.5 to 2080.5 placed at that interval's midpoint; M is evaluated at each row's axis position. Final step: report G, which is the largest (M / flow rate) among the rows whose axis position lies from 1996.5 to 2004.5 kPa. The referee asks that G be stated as 0.977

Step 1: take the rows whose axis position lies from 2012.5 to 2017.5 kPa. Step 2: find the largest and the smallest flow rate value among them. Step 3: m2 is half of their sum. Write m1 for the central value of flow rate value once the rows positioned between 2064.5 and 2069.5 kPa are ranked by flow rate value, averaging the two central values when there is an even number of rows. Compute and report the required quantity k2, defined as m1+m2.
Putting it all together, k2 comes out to 606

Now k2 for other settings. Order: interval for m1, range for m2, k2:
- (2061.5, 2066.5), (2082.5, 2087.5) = 600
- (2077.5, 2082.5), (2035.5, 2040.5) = 599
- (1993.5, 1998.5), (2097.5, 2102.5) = 628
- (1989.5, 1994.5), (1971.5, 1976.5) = 637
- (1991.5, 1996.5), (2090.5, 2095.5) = 626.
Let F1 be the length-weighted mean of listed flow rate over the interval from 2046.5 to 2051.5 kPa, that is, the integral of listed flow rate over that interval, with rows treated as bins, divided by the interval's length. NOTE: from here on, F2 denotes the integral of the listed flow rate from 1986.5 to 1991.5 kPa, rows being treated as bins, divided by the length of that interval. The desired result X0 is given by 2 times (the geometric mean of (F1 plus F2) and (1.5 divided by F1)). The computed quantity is 3.84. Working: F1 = 222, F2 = 324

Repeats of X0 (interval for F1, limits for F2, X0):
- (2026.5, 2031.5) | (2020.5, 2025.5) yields 3.47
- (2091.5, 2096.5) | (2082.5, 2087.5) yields 3.46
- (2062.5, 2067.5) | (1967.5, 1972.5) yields 3.51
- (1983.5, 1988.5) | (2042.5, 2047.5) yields 3.07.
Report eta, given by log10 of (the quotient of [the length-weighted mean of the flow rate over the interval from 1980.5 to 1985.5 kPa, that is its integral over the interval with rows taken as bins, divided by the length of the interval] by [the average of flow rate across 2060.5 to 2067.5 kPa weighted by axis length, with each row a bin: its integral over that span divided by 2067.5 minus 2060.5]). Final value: 0.030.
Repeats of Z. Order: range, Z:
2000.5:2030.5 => 0.0565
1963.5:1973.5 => 0.0565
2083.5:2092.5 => 0.0572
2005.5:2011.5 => 0.0562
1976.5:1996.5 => 0.0558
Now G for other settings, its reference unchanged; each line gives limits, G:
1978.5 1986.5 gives 0.988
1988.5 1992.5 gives 0.965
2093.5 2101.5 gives 0.969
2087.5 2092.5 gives 0.968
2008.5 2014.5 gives 0.997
